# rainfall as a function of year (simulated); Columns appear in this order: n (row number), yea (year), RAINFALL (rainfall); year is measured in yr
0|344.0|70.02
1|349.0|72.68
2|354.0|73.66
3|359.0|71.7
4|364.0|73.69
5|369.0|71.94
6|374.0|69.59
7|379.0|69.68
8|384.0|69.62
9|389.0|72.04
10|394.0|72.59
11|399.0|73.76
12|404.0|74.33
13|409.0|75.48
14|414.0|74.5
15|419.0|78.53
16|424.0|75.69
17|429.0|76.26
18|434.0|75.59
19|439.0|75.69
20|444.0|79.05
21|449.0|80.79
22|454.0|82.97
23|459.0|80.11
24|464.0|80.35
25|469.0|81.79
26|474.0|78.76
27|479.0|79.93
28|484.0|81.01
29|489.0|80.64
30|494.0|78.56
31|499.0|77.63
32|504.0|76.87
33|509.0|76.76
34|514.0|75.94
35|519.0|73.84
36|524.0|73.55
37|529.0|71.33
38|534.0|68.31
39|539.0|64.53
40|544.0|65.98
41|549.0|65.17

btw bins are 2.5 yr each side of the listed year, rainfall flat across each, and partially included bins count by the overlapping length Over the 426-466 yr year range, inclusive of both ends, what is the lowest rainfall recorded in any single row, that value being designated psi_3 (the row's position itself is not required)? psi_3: 75.59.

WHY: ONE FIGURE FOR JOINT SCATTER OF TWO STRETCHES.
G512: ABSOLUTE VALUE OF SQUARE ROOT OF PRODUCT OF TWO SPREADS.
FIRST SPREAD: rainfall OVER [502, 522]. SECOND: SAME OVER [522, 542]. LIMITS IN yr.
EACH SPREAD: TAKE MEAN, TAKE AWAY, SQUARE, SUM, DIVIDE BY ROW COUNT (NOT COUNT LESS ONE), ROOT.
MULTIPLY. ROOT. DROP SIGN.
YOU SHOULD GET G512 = 2.03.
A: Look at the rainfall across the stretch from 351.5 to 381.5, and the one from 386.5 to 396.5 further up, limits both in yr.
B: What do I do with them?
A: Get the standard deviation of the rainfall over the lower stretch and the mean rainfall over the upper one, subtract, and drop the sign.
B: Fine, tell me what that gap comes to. 71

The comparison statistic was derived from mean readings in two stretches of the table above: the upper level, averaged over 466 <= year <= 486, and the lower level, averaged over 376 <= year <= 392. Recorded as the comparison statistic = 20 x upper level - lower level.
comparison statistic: 1537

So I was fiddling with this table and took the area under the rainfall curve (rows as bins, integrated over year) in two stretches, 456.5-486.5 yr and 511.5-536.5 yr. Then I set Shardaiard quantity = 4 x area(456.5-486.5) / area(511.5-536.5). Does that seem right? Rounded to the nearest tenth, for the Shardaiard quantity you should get 5.3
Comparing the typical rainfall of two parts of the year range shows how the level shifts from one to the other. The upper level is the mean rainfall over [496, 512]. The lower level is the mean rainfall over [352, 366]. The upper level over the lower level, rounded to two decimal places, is 1.06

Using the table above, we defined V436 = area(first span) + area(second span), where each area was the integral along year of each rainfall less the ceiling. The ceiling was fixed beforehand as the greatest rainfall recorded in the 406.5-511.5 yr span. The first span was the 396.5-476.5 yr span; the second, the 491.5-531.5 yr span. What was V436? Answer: -716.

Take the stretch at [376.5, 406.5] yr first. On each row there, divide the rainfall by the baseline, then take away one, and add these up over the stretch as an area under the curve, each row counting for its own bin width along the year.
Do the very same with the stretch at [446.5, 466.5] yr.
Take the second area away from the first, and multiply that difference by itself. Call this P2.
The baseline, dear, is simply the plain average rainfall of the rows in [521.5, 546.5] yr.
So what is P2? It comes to 4.7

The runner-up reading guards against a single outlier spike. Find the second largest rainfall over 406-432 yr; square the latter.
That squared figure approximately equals 5816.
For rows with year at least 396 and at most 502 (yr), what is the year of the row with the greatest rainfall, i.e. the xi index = 454.0 yr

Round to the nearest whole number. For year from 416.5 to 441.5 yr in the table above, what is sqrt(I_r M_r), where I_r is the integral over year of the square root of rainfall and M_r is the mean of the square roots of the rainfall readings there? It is 44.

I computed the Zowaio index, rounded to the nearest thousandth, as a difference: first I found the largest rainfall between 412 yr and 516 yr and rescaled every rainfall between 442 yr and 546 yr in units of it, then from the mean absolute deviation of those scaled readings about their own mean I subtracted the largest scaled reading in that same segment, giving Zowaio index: -0.951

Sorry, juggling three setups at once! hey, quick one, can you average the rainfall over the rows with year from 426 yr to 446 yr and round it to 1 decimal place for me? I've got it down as 76.6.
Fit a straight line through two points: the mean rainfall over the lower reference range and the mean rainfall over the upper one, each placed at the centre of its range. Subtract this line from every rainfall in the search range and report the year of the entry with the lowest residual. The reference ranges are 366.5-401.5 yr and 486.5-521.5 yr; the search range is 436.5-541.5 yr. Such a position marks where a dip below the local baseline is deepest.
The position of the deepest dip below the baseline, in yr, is 539.0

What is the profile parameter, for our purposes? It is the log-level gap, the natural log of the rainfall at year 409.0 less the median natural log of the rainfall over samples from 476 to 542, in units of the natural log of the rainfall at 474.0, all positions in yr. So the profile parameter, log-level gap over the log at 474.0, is -0.004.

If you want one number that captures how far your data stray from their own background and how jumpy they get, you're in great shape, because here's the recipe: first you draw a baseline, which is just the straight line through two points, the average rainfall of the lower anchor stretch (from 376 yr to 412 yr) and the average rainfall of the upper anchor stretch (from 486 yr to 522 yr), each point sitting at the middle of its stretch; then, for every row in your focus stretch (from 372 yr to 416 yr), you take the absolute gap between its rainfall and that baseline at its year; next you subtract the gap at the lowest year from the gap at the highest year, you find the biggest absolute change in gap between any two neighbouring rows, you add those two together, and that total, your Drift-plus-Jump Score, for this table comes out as 1.3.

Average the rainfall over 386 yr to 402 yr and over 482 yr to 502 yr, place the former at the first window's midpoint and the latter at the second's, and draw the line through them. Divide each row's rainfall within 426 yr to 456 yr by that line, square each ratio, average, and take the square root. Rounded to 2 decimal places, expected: 1.03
